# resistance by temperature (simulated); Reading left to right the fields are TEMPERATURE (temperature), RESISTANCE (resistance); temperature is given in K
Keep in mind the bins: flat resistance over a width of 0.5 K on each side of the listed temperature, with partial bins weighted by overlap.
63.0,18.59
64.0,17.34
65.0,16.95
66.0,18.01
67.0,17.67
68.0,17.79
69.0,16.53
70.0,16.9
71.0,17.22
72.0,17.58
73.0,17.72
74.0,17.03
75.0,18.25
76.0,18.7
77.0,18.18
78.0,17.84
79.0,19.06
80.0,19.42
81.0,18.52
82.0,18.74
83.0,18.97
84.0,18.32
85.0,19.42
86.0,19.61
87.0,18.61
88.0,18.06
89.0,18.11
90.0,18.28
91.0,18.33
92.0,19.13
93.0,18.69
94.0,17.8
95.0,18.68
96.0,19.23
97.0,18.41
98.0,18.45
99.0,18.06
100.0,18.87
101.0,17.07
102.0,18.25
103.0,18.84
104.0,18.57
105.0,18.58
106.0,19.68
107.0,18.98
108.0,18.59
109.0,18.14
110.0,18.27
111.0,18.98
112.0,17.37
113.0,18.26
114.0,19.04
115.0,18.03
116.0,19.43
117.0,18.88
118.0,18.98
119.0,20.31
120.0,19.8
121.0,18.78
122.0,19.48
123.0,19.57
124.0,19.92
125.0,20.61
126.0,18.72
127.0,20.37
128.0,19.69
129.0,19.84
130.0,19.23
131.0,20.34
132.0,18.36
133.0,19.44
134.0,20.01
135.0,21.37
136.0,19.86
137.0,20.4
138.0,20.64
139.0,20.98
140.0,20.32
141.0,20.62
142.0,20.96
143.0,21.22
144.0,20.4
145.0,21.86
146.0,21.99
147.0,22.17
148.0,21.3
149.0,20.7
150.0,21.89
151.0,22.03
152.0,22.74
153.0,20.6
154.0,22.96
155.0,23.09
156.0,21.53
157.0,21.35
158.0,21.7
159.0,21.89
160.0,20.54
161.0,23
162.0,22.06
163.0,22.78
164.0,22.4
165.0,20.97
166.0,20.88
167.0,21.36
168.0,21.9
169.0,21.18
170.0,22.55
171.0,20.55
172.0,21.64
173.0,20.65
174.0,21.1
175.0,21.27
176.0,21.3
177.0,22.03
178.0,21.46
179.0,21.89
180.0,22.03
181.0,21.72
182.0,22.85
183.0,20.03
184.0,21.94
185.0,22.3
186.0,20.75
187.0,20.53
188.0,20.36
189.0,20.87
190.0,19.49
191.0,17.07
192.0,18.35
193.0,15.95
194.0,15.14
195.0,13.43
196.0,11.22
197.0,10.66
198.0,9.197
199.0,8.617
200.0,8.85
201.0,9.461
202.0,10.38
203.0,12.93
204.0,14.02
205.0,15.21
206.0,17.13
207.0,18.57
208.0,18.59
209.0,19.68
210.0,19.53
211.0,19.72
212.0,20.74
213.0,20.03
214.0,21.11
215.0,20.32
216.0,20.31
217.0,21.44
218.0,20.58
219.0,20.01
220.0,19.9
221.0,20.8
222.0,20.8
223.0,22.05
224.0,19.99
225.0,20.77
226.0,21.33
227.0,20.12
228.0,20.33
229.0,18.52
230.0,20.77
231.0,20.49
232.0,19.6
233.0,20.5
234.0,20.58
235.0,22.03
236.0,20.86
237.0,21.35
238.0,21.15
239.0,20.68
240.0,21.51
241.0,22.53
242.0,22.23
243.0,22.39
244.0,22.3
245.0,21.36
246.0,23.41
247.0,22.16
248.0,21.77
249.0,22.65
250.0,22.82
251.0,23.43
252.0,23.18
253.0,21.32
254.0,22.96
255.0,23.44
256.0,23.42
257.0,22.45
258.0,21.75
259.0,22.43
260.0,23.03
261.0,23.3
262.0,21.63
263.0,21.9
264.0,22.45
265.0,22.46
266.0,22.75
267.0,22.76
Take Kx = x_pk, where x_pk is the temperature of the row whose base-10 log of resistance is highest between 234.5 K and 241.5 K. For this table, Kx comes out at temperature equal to 241.0 K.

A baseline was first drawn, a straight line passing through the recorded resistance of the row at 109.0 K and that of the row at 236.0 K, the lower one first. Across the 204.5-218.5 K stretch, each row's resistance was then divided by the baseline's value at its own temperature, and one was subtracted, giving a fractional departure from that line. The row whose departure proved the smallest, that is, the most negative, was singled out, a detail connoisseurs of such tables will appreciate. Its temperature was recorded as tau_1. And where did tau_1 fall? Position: 205.0 K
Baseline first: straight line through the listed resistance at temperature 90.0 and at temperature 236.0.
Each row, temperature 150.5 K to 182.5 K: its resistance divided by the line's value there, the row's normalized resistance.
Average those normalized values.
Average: 1.11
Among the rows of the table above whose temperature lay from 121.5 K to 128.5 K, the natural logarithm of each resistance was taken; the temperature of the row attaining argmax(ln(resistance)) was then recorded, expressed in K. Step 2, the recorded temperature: 125.0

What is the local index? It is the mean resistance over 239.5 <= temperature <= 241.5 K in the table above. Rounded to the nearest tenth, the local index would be 22.0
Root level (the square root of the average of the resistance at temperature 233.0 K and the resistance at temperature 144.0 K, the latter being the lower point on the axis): 4.52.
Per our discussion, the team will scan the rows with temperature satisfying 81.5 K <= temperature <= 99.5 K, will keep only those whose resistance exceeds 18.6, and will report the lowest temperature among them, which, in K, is 82.0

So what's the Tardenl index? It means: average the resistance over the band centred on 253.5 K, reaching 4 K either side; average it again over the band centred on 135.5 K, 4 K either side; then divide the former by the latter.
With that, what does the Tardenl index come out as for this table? 1.136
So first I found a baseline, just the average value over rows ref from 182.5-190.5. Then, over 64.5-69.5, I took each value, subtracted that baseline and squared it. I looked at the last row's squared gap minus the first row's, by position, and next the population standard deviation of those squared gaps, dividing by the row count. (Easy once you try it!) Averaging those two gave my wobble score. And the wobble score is 3.7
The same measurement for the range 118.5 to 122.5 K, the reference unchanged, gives 1.4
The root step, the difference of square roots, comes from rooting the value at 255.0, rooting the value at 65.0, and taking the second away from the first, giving 0.72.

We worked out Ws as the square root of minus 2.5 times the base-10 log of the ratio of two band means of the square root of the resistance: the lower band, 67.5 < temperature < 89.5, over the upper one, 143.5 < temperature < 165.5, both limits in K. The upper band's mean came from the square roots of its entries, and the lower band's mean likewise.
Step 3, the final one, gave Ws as 0.31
